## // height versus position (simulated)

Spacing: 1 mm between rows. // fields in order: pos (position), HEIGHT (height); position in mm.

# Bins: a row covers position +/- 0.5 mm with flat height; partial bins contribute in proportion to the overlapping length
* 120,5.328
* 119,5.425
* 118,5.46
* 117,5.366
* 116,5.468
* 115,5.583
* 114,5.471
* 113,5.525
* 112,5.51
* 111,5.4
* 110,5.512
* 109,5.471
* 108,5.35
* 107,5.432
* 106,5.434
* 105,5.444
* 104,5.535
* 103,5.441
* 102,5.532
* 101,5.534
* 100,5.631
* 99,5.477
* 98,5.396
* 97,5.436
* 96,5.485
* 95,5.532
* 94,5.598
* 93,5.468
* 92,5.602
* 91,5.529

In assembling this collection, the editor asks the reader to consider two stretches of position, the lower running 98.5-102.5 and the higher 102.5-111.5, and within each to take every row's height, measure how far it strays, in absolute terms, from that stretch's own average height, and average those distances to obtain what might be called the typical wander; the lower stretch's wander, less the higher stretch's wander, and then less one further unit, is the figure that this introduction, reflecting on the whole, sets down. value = -1.00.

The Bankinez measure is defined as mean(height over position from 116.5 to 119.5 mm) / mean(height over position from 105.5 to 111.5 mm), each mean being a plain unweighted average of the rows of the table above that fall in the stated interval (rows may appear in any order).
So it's 0.997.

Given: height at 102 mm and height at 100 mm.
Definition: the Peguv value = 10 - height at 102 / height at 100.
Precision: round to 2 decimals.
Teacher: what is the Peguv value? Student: 9.02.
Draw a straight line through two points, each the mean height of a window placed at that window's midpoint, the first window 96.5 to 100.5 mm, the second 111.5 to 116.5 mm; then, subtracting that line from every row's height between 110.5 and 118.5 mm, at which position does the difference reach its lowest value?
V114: 117 mm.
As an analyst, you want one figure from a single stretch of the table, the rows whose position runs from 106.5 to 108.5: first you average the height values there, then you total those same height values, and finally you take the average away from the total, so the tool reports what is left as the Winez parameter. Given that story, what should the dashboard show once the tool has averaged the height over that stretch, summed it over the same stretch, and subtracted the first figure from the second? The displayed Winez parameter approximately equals 5.39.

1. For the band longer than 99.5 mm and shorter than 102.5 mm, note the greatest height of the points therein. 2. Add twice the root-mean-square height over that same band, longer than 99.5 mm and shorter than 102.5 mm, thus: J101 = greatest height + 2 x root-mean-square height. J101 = 16.8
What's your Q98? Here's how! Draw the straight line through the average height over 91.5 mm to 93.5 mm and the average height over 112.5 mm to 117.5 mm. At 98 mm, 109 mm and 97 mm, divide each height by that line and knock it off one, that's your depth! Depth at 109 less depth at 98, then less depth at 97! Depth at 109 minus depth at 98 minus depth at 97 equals -0.034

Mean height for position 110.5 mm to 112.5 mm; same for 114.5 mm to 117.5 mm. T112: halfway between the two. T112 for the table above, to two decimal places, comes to 5.46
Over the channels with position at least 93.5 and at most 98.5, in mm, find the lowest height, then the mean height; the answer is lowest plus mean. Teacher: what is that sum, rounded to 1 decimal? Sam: 10.9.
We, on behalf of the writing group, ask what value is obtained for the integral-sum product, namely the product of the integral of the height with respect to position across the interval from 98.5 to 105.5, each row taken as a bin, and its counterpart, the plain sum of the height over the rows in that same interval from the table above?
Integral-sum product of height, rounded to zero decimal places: 1489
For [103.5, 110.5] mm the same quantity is 1458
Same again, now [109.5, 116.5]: 1480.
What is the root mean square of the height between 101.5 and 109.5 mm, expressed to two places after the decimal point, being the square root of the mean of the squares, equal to 5.46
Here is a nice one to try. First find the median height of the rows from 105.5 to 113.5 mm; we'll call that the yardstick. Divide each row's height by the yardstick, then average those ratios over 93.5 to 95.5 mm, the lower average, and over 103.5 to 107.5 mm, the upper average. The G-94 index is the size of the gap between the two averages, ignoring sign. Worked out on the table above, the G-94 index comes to 0.019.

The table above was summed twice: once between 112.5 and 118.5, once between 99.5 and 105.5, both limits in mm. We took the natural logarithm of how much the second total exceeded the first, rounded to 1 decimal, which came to -1.4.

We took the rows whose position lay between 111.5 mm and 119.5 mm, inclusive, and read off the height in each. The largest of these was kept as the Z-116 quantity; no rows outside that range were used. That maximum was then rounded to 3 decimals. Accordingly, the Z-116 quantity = 5.583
